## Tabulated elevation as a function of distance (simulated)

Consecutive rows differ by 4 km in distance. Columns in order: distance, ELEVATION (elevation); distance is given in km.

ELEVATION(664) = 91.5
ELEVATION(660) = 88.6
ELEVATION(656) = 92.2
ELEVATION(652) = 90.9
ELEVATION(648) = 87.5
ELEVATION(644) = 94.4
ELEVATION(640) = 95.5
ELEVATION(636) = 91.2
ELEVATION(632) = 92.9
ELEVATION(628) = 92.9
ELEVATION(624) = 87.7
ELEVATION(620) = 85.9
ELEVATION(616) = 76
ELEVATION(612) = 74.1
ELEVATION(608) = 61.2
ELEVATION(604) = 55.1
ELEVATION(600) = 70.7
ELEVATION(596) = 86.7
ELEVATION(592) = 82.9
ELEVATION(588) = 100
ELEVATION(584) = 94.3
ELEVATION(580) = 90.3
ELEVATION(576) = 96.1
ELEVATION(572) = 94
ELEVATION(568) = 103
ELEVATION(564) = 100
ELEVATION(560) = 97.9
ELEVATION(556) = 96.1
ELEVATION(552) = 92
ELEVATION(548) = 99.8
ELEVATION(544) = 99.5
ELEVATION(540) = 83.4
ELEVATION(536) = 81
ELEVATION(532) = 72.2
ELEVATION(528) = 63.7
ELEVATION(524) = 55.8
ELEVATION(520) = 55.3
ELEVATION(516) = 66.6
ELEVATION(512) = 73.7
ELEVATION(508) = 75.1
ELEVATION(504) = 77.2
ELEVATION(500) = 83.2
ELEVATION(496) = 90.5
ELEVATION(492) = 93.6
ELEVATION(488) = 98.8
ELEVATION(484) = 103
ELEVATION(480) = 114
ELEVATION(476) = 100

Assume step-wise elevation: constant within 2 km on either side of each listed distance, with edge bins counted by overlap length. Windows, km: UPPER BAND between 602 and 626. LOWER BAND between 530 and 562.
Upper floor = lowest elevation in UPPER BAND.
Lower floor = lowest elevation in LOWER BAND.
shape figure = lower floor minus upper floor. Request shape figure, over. 17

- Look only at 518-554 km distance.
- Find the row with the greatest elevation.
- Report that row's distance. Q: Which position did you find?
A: 548 km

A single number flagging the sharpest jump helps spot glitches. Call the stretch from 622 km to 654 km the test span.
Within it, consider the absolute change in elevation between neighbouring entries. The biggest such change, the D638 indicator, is 7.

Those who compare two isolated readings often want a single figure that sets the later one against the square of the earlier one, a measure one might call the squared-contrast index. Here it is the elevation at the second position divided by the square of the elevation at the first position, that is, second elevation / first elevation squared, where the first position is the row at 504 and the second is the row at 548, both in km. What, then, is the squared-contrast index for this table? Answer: 0.0167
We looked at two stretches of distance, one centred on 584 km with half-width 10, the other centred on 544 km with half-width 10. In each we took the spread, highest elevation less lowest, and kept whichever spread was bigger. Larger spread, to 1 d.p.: 18.8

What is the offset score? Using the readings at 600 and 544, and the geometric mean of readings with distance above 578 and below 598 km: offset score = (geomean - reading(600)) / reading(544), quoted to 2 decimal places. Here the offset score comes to 0.20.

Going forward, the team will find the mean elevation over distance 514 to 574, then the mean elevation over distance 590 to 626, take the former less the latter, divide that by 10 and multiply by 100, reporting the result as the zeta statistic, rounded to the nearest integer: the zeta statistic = 84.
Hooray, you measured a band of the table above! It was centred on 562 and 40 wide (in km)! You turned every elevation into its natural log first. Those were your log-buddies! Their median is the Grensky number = 4.57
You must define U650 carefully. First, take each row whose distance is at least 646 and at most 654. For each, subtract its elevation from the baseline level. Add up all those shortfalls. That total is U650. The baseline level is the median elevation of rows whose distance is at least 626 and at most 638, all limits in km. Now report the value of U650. 7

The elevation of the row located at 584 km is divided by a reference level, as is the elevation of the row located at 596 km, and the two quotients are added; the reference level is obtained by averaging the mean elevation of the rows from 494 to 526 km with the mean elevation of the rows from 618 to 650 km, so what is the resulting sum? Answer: 2.22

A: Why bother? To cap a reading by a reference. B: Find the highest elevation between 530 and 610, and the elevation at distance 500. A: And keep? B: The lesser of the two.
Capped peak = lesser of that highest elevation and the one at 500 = 83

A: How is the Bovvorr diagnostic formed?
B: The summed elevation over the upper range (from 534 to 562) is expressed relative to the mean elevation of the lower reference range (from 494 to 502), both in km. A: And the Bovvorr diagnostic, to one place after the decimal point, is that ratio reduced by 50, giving -42.5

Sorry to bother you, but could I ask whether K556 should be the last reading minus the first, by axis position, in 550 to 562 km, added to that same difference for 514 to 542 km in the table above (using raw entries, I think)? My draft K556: 23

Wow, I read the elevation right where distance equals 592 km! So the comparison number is 82.9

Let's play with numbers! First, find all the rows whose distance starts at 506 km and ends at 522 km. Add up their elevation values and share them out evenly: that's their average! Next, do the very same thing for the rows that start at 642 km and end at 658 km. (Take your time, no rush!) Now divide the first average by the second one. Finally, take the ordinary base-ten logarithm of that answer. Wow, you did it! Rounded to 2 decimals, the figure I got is -0.13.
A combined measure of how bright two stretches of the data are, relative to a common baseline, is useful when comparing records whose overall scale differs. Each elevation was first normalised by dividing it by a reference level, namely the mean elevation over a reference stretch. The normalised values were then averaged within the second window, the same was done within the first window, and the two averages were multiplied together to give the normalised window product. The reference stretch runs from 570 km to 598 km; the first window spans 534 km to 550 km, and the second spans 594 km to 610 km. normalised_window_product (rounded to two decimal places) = 0.73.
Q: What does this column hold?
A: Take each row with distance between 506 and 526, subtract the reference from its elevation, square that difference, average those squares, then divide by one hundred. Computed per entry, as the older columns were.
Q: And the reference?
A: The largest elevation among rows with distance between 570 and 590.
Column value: 13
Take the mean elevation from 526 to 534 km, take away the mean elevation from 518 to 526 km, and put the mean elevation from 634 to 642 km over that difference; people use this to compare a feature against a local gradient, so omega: 8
